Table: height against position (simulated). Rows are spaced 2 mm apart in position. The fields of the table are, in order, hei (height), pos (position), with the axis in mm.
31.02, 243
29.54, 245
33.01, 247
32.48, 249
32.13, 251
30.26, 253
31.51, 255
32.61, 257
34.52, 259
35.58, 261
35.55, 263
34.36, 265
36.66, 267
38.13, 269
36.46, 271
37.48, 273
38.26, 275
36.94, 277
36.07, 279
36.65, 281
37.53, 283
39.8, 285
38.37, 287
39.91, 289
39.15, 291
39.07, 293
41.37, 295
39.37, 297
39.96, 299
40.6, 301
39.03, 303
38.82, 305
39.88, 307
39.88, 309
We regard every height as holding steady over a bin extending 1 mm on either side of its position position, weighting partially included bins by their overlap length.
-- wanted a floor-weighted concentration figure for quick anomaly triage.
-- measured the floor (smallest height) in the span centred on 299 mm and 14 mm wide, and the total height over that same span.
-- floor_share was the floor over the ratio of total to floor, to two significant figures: 5.4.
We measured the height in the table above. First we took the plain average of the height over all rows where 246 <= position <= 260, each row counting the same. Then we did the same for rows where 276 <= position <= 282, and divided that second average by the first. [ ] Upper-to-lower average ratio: 1.13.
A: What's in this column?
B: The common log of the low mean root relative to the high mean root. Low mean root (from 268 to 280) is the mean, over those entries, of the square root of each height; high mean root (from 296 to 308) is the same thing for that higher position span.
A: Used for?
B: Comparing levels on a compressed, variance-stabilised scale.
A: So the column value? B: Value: -0.014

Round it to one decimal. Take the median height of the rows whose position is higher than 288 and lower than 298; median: 39.4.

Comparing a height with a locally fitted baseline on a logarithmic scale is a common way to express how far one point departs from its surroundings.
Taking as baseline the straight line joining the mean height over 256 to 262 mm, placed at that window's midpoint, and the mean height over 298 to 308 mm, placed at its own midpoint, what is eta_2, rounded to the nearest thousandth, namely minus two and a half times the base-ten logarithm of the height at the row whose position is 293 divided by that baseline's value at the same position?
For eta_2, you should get -0.018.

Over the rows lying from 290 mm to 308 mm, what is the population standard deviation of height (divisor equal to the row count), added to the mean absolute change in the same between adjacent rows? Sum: 1.9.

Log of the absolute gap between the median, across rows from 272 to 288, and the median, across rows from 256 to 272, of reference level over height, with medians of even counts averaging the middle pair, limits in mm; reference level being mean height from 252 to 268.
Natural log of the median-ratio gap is -3.01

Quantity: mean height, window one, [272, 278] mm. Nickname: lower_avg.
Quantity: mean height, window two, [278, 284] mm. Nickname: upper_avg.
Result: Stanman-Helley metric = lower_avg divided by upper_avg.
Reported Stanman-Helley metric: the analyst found 1.02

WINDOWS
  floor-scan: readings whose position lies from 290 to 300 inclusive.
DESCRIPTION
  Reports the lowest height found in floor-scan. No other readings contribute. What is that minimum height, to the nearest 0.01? 39.07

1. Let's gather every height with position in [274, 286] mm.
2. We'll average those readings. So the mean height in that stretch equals 37.5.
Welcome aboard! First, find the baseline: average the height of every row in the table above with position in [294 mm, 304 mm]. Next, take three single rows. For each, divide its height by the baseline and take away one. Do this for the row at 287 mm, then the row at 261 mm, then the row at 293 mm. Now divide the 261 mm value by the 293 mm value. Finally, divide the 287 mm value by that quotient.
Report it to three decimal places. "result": -0.009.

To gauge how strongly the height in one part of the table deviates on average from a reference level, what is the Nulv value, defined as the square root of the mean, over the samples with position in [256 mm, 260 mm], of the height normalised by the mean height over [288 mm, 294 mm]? 0.92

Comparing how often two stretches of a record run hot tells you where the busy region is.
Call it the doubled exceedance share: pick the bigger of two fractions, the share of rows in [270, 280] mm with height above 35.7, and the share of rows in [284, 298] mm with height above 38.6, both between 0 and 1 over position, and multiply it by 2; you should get 2.00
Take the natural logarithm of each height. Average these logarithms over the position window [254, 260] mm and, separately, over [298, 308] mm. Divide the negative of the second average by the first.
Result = -1.054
